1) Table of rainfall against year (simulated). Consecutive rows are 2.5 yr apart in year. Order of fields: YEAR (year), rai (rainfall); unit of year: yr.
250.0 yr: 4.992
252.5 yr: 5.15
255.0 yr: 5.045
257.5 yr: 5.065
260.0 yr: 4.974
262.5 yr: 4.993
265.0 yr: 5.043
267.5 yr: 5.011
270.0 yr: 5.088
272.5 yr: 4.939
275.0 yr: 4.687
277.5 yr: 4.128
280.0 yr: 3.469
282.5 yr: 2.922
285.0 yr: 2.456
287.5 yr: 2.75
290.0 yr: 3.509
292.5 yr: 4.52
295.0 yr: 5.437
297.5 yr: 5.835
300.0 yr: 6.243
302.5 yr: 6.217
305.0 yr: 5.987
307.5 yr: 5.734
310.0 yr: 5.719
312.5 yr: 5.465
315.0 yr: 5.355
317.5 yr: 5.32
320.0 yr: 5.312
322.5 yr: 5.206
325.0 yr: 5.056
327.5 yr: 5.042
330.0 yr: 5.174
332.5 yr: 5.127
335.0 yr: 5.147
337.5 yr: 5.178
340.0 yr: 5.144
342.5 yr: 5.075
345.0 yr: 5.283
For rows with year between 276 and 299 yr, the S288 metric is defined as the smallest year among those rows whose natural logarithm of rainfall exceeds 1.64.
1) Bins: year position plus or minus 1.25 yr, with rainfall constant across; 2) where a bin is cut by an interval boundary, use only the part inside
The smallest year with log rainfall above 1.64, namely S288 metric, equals 295.0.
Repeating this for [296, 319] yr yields 297.5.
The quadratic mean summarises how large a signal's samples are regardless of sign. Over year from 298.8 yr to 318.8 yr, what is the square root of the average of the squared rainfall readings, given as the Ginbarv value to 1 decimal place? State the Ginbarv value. 5.8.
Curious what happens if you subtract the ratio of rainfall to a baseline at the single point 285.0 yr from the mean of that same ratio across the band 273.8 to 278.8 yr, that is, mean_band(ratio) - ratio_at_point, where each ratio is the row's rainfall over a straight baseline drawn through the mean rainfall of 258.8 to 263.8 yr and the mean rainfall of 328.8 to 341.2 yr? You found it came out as 0.39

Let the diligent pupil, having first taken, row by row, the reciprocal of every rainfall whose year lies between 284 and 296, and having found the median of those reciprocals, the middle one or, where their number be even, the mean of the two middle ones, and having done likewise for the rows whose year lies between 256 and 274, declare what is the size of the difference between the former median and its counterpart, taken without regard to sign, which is 0.085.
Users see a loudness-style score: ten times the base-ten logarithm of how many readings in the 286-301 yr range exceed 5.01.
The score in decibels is 5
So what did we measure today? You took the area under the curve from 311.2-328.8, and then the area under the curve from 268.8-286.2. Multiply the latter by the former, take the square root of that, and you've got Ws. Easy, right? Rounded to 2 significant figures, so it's 80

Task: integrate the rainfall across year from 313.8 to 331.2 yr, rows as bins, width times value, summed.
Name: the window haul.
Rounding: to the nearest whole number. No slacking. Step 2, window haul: 91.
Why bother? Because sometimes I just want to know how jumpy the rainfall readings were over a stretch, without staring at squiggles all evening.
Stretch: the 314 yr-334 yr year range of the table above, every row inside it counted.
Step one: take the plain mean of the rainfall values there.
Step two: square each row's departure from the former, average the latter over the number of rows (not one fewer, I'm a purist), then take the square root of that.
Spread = 0.11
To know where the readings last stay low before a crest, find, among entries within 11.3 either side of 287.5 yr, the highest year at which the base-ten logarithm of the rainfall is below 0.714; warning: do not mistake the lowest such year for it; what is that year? 292.5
